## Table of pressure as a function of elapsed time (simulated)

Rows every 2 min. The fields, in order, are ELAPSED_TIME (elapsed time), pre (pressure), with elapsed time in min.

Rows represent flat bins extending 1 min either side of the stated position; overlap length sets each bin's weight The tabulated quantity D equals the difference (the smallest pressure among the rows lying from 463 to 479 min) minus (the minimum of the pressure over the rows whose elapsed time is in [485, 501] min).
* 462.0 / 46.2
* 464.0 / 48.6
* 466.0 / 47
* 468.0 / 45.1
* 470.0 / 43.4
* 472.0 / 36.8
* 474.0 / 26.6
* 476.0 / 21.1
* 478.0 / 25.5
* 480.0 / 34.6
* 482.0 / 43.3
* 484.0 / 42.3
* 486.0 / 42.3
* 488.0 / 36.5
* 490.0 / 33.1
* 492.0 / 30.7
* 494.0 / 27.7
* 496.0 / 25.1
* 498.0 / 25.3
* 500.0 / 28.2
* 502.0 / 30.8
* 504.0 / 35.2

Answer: -4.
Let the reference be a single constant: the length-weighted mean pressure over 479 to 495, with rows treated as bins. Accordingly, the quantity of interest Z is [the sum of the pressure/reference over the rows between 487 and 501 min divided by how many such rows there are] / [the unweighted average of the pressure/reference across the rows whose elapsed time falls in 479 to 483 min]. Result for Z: 0.76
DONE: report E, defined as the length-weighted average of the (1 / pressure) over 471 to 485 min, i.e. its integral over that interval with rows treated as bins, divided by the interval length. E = 0.0324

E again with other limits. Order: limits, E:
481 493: 0.0268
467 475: 0.0275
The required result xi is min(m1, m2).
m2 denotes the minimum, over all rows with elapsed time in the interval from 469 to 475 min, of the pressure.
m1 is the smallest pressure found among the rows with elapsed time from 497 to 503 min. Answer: 25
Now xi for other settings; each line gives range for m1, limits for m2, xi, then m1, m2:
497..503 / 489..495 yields 25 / 25.3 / 27.7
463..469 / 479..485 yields 35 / 45.1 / 34.6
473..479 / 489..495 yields 21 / 21.1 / 27.7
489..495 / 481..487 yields 28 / 27.7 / 42.3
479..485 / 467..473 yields 35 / 34.6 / 36.8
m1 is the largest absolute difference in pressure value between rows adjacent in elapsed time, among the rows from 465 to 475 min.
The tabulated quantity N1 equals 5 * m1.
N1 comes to 51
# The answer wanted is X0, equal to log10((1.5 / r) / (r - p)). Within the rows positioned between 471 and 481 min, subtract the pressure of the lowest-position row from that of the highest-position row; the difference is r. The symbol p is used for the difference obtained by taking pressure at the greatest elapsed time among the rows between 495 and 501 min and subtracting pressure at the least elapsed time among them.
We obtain -0.89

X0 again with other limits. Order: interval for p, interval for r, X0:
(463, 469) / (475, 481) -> -2.18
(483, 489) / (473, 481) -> -1.87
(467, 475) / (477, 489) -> -2.34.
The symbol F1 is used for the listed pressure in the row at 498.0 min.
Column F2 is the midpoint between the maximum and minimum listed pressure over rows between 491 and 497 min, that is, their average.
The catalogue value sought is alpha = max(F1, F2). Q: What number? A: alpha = 28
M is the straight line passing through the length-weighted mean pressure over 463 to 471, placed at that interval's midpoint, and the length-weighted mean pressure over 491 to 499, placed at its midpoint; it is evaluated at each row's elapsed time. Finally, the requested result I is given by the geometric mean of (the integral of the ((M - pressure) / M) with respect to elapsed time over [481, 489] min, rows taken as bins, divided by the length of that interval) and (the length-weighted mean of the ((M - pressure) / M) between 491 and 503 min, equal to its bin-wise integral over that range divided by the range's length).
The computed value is 0.14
